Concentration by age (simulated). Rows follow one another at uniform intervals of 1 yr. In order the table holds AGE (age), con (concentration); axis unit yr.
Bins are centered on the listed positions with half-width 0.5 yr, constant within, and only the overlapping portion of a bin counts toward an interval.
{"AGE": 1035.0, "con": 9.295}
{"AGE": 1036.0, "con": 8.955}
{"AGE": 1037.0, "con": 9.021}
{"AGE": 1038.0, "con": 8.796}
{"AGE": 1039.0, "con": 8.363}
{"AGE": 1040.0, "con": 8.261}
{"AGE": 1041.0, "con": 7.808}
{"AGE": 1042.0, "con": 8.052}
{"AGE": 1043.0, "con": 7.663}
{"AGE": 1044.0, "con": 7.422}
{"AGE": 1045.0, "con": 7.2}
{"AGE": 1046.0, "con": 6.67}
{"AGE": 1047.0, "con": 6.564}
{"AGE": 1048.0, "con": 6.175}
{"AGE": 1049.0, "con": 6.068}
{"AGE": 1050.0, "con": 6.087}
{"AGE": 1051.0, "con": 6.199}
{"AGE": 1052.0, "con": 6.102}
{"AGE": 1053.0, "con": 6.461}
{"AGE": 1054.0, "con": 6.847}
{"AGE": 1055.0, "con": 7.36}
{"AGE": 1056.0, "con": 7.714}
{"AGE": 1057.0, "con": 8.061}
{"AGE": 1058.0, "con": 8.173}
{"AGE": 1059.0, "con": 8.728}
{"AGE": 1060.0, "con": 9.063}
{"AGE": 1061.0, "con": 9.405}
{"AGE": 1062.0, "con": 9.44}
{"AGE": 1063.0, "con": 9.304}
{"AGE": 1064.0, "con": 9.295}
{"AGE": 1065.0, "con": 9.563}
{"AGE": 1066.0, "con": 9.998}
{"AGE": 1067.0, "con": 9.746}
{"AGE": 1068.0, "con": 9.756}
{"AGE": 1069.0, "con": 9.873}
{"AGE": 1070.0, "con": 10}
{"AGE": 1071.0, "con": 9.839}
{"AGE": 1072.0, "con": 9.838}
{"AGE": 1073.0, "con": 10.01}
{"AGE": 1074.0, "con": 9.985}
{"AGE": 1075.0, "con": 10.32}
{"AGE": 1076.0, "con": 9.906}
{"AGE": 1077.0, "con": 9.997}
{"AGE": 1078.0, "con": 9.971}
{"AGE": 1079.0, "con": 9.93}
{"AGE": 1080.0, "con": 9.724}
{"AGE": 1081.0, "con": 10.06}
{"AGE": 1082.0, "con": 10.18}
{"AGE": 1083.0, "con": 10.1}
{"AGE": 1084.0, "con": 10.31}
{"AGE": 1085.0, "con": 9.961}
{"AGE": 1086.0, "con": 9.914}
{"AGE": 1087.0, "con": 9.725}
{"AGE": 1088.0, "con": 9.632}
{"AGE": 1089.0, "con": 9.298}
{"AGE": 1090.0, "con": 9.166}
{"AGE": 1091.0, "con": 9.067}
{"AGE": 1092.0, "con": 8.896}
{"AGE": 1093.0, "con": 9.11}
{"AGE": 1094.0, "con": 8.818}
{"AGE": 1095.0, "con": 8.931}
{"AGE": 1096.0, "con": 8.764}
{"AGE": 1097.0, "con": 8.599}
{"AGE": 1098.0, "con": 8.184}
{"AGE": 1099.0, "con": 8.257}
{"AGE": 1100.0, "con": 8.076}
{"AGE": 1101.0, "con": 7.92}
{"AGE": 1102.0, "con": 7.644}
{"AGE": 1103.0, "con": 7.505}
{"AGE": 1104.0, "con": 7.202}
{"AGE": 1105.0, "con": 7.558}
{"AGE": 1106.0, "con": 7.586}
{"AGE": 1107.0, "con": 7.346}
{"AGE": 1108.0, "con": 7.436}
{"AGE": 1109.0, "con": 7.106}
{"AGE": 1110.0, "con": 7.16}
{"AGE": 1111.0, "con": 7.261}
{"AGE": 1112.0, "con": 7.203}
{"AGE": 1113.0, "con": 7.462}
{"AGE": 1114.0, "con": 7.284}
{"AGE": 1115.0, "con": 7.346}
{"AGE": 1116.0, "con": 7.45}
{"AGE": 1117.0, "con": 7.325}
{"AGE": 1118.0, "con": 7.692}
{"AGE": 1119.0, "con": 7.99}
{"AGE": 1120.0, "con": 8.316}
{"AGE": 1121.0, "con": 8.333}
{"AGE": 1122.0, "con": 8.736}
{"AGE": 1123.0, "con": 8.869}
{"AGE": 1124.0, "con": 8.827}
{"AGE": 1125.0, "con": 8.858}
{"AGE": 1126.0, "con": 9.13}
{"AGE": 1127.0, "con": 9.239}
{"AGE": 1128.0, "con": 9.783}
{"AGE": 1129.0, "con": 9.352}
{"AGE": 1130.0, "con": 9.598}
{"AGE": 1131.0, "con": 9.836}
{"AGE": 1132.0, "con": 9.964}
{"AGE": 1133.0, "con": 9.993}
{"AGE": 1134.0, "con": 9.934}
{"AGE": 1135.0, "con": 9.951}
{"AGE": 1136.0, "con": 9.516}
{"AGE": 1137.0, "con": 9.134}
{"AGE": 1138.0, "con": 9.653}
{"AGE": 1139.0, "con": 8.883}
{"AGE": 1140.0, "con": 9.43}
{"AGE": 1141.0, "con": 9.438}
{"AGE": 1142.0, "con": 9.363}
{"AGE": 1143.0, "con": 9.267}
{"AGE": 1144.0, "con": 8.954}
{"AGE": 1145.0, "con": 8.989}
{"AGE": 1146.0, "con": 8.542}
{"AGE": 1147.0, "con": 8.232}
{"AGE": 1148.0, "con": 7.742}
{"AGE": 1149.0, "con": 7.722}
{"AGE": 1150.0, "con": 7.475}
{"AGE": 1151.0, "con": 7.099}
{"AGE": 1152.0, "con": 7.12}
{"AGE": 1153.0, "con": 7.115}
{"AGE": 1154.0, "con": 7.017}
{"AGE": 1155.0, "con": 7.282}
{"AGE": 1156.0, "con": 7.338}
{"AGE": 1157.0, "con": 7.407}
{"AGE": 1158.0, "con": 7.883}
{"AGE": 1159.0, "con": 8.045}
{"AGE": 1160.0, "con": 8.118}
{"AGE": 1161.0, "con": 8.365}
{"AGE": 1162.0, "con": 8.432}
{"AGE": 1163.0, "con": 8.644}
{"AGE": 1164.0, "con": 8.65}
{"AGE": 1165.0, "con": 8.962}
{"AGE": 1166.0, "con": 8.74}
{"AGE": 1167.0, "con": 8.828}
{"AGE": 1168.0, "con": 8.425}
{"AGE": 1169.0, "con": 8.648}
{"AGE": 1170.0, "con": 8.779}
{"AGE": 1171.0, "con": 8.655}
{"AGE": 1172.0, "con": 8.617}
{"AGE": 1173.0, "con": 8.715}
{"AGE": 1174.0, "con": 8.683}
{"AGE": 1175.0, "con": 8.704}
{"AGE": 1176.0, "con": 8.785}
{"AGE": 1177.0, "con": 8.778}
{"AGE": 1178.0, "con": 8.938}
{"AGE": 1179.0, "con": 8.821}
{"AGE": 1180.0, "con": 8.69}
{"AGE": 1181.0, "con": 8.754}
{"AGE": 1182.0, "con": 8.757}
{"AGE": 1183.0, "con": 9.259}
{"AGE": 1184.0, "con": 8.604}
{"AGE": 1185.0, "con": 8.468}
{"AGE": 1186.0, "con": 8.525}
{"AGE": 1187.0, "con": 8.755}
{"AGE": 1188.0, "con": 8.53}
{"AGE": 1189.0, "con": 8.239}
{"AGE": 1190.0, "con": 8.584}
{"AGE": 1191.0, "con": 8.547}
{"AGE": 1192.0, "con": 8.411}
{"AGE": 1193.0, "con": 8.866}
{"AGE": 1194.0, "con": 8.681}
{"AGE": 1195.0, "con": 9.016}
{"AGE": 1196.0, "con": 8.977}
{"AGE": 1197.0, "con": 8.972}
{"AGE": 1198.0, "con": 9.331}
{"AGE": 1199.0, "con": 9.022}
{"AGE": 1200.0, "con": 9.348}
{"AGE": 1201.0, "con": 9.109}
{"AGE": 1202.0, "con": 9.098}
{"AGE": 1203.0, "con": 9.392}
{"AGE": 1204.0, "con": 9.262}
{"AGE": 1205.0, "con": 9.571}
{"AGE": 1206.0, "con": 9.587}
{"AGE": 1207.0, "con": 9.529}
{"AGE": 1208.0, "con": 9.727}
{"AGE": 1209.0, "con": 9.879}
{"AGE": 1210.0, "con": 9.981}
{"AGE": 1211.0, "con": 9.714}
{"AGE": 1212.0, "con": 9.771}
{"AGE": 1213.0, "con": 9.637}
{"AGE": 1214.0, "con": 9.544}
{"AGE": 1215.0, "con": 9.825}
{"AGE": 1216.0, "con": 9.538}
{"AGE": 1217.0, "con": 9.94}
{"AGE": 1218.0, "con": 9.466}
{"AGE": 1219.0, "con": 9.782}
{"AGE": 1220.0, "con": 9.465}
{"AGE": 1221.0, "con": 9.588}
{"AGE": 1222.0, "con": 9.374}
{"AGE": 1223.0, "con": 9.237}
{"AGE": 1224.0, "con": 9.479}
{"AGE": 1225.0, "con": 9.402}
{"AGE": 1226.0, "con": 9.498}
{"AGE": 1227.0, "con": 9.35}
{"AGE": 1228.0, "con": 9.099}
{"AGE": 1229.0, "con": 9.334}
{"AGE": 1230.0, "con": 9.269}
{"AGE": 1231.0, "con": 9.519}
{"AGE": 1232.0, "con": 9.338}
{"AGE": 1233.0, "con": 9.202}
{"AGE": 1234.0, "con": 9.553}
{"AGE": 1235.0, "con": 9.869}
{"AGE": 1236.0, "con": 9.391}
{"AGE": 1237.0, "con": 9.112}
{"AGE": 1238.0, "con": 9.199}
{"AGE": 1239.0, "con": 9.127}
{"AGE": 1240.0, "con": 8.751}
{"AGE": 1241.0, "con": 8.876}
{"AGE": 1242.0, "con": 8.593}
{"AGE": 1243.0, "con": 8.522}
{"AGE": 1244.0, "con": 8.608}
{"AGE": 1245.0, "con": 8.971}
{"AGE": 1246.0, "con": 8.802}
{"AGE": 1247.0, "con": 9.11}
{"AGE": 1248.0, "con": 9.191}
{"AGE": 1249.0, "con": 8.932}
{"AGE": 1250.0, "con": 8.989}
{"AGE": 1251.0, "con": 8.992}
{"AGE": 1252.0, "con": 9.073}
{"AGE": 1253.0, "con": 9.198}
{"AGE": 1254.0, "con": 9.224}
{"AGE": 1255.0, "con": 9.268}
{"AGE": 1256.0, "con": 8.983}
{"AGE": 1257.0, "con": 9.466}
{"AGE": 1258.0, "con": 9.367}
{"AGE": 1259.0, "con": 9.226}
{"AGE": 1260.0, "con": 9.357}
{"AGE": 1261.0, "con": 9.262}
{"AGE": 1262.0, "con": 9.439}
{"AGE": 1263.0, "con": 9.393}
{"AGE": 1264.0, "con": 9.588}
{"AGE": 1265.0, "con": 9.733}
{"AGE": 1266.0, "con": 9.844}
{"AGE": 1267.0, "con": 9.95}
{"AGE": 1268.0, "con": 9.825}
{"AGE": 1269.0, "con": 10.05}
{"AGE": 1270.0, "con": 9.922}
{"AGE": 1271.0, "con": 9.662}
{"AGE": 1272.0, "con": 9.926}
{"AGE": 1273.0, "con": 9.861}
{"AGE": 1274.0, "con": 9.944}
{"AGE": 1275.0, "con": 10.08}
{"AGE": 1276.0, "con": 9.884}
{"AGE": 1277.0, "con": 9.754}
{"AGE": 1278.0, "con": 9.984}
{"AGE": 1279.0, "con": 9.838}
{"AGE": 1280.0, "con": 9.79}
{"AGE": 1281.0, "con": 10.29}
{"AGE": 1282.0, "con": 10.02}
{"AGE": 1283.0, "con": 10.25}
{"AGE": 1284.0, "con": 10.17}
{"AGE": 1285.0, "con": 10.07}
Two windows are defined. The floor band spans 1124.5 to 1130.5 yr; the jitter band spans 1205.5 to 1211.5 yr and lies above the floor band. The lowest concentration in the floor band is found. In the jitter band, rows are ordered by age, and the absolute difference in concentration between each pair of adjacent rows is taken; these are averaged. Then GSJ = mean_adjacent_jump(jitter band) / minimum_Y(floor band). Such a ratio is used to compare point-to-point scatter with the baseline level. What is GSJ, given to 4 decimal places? 0.0175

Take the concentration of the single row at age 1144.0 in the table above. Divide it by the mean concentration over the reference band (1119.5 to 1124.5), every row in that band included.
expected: 1.04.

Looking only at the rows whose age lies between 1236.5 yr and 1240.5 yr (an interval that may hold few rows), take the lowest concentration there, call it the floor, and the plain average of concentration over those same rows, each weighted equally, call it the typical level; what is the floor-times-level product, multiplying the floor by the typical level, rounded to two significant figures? 79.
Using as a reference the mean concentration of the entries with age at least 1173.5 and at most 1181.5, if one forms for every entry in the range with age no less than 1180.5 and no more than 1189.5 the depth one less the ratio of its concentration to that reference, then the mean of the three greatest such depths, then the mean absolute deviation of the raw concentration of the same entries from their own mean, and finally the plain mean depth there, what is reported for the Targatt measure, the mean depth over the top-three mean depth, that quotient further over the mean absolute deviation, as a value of 1.6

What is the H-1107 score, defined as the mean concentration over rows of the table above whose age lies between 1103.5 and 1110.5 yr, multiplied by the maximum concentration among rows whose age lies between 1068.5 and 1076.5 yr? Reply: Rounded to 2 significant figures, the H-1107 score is 76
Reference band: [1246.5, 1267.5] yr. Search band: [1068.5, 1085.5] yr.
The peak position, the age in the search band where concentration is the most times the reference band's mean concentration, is 1075.0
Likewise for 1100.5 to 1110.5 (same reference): 1101.0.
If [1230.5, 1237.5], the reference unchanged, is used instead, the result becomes 1235.0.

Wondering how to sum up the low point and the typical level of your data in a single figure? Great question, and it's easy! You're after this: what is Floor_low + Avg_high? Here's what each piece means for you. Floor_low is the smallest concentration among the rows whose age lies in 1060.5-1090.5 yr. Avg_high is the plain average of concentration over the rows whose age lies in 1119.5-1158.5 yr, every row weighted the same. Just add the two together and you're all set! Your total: 18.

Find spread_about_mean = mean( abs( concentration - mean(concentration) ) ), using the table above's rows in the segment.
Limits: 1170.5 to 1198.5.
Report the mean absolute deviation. 0.17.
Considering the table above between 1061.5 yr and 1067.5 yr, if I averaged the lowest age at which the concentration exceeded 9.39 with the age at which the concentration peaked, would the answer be 1064.0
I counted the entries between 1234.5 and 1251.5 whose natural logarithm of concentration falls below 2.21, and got 12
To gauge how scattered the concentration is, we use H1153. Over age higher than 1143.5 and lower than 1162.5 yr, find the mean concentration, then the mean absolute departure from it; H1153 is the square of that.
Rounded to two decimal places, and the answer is 0.28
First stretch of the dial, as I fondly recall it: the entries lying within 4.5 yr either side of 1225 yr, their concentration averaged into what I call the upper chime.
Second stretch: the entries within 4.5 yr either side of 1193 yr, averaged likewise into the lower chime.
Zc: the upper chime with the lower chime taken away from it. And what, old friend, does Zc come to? 0.67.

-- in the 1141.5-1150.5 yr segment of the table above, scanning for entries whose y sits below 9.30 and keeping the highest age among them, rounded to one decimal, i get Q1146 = 1150.0 yr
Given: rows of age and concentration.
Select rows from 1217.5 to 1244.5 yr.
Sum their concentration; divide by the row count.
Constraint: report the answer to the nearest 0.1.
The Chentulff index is 9.3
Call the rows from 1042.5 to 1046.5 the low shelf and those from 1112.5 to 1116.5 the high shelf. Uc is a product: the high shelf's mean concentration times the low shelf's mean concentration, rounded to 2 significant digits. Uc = 53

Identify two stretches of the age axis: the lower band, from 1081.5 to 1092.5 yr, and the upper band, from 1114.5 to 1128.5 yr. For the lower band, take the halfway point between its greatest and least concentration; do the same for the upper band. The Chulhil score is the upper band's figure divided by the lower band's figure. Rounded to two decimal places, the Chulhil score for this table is 0.89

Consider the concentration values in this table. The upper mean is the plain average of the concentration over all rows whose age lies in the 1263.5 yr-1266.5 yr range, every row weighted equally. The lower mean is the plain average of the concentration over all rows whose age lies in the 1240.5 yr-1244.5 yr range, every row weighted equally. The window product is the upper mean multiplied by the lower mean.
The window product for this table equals 84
